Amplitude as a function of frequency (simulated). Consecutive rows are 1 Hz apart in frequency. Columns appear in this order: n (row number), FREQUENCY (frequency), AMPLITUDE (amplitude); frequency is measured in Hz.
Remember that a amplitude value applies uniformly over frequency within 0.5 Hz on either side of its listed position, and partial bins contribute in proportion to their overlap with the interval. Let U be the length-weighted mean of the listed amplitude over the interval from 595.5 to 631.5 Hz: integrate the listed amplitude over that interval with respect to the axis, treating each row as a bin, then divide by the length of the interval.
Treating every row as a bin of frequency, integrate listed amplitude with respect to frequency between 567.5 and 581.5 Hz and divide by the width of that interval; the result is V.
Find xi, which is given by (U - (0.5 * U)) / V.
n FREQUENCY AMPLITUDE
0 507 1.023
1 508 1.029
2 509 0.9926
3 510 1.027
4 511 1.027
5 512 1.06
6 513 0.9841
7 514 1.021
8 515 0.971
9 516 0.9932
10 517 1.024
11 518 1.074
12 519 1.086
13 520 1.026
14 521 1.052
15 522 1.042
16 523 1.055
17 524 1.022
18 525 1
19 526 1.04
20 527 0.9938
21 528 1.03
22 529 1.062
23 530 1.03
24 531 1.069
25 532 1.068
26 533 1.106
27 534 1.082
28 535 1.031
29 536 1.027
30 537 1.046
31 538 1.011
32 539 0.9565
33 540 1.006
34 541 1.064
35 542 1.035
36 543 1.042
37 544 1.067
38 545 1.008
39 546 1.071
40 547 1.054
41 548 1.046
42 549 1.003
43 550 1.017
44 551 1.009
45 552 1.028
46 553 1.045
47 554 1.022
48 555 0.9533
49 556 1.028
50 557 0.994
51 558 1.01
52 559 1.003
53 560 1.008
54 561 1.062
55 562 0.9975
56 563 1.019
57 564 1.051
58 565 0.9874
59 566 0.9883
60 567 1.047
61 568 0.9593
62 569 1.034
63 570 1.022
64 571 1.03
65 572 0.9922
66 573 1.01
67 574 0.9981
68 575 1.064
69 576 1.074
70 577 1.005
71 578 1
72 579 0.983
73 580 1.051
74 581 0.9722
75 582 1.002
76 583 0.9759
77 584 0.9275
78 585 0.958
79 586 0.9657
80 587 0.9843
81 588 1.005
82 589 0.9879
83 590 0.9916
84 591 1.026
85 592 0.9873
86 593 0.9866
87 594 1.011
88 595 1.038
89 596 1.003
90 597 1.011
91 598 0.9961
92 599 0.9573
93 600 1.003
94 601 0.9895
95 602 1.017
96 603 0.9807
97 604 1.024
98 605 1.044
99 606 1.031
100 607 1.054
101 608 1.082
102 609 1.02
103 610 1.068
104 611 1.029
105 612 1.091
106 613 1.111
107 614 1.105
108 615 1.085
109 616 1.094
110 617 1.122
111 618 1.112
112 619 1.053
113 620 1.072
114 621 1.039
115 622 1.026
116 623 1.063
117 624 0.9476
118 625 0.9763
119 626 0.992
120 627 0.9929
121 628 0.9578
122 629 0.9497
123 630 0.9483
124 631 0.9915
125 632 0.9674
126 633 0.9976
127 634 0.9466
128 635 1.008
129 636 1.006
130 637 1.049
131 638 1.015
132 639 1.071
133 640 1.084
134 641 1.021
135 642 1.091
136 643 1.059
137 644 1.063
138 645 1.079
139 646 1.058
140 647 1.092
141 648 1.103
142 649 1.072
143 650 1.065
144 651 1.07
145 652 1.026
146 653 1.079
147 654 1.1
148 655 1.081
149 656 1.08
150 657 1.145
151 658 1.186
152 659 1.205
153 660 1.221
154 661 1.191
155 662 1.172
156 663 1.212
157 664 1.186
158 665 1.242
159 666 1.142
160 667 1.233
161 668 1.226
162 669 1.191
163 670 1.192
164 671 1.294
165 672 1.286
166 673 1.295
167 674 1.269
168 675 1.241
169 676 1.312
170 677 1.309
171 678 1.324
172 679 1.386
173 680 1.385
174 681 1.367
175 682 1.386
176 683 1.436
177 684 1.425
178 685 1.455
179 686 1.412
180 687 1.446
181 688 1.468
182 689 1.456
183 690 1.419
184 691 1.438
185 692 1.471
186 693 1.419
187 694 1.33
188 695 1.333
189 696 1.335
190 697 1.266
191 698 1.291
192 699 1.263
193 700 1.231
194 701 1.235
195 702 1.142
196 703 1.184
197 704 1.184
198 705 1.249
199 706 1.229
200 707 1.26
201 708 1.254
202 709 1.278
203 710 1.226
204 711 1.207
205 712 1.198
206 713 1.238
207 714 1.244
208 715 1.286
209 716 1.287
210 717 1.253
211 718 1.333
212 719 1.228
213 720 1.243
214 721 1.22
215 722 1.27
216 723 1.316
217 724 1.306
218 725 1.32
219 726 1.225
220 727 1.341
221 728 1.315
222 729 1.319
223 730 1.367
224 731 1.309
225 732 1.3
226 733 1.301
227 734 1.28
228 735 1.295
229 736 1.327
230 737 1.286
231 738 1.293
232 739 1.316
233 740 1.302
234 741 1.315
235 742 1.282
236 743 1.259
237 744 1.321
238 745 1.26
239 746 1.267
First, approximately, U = 1.03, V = 1.01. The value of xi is 0.51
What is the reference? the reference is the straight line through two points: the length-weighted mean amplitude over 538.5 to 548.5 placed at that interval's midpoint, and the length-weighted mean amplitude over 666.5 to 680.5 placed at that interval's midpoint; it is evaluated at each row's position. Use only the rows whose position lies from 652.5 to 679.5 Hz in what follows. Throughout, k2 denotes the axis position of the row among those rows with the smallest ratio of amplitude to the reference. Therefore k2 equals 656 Hz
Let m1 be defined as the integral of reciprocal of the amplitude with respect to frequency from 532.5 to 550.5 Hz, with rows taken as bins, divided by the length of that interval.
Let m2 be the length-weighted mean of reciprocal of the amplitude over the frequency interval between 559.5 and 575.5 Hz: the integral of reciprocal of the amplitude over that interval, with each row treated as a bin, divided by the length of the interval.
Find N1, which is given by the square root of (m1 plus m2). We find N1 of 1.40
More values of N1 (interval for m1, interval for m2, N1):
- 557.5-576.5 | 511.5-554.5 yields 1.40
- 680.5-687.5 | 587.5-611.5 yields 1.30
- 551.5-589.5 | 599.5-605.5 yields 1.41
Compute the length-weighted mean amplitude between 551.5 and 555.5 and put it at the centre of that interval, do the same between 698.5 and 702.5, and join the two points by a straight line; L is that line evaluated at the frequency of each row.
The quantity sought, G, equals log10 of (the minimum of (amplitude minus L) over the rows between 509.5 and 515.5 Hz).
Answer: -1.89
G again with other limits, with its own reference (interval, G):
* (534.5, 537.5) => -1.40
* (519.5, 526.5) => -1.56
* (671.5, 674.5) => -1.05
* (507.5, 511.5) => -1.37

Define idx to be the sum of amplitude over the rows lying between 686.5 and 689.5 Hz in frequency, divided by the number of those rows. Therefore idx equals 1.46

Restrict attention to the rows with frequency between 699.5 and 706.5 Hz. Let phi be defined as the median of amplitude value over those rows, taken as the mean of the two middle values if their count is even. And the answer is 1.23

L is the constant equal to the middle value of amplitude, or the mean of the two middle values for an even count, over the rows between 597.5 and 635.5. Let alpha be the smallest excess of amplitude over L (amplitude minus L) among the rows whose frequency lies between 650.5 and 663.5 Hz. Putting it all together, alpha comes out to 0.00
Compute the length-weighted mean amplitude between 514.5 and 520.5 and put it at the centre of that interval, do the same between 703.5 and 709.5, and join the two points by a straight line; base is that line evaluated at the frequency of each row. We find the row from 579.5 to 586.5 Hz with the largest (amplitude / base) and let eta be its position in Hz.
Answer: 580 Hz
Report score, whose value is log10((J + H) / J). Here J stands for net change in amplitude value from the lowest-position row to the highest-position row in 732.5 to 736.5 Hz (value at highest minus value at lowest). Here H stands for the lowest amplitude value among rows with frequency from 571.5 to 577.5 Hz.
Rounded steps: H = 0.9922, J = 0.026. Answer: 1.59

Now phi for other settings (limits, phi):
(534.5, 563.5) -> 1.02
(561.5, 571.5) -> 1.02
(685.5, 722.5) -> 1.26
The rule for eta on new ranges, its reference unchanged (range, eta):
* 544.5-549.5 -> 546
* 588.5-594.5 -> 591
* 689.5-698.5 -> 692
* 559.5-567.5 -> 561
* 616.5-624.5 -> 617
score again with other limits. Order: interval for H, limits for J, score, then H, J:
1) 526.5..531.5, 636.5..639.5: 1.66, 0.9938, 0.022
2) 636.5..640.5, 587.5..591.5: 1.69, 1.015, 0.021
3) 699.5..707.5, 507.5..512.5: 1.58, 1.142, 0.031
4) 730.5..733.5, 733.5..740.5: 1.78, 1.3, 0.022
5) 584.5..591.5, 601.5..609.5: 2.51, 0.958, 0.003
